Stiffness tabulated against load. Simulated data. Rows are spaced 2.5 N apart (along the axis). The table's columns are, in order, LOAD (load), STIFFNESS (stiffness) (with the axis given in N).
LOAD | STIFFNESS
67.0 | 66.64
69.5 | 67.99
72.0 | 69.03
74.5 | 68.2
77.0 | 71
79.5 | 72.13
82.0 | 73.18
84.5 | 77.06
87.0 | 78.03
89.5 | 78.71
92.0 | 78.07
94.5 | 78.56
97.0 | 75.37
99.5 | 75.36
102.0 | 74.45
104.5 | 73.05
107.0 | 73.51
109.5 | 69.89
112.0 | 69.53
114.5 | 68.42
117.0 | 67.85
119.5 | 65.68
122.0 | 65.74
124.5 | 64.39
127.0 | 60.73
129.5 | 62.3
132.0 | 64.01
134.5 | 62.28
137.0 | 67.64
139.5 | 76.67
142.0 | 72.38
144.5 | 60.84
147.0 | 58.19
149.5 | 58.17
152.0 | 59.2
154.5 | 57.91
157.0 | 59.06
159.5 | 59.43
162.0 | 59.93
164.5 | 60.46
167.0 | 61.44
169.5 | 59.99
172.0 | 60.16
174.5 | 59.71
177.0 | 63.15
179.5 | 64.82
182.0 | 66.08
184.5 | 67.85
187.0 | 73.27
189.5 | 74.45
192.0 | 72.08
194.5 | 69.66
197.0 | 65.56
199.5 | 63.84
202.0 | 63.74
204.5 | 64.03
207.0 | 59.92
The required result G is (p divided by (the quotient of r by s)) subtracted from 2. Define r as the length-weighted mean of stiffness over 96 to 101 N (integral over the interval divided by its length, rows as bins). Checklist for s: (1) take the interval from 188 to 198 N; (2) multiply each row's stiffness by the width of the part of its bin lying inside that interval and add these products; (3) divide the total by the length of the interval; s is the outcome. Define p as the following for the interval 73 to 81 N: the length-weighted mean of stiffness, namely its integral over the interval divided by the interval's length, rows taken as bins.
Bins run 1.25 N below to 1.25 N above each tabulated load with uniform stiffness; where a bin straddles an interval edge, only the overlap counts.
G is -64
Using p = 70.5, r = 75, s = 70.6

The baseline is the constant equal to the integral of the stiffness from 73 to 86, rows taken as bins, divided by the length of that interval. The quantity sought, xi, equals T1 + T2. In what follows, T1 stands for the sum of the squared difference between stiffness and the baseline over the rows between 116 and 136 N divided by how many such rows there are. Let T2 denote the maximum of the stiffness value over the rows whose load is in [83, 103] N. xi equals 151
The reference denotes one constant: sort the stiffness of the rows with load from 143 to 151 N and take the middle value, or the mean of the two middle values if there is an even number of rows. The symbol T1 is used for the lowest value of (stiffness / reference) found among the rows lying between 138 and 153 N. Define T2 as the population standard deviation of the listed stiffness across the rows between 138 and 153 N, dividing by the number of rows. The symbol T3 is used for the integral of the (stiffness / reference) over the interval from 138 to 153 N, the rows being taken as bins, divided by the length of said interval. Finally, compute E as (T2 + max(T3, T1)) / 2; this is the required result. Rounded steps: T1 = 1.00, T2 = 7.4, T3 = 1.11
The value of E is 4.3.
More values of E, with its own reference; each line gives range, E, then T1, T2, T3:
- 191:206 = 2.2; 1.10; 3.2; 1.14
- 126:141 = 3.3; 1.04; 5.4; 1.13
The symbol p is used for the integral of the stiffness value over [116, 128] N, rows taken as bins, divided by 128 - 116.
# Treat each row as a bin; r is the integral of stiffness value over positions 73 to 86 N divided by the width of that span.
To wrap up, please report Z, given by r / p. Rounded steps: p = 65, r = 72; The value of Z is 1.11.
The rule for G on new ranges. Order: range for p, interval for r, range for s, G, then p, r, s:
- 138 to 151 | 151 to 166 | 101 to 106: -79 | 65.2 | 59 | 73.7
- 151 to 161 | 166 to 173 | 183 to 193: -68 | 58.9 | 61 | 71.8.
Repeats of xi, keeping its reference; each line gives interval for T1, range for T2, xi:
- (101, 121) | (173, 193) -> 87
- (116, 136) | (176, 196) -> 147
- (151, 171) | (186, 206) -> 236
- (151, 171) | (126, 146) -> 238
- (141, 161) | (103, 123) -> 231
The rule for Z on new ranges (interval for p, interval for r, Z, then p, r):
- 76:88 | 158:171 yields 0.81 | 74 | 60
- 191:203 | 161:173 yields 0.90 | 67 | 60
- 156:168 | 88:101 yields 1.29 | 60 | 77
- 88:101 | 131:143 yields 0.89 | 77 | 69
